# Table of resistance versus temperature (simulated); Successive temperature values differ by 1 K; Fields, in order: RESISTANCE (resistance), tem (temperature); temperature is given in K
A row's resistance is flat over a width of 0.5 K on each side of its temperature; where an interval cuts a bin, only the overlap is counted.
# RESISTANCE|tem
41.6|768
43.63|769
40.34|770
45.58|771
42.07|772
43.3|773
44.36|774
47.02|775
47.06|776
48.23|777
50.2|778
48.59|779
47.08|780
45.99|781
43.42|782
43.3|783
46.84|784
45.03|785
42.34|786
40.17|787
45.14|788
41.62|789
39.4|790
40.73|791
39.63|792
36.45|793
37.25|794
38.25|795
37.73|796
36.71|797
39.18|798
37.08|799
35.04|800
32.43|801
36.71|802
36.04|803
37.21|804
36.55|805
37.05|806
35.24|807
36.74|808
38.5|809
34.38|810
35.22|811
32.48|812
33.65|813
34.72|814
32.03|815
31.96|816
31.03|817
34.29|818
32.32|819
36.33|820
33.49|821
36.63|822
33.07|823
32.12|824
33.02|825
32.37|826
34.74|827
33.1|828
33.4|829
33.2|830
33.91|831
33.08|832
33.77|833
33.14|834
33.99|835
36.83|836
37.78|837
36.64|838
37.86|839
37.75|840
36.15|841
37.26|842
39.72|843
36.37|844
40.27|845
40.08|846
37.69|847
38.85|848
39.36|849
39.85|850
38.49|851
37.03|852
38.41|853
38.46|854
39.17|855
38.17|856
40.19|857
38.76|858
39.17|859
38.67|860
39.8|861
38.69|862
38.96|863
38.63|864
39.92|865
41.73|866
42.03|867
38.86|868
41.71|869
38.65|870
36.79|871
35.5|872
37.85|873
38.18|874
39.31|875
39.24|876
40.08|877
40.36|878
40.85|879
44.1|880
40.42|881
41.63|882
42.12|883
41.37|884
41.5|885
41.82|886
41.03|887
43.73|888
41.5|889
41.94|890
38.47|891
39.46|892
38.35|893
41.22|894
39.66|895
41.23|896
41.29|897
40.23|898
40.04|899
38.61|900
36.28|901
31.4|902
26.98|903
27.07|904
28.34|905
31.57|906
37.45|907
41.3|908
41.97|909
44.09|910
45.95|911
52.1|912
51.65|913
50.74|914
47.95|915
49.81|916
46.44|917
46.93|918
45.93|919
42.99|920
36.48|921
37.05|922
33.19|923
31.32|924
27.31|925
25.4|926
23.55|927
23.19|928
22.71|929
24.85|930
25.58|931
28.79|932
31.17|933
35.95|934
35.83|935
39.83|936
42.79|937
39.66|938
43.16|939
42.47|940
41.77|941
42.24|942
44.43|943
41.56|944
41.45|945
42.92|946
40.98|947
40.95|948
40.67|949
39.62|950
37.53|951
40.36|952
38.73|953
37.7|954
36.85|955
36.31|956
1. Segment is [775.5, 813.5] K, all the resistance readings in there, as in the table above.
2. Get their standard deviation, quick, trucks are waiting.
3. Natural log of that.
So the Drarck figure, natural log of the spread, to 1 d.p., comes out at 1.6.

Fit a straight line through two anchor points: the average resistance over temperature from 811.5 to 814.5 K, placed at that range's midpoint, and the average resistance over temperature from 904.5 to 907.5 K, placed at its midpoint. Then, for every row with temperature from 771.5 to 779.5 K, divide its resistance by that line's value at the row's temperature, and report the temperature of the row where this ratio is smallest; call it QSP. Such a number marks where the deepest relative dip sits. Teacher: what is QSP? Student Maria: 772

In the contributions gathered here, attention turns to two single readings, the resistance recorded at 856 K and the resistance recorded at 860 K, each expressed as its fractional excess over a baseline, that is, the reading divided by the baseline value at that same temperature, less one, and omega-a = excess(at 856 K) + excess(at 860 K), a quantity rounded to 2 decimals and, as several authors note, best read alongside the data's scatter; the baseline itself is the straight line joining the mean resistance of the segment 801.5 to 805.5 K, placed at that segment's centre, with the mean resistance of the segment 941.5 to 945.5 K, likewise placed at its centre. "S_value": -0.02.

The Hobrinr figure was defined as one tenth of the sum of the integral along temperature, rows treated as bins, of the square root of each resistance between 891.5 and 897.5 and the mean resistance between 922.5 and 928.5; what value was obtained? 6.54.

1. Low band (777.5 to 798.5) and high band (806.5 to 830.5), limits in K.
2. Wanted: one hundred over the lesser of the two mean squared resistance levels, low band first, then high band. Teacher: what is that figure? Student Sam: 0.087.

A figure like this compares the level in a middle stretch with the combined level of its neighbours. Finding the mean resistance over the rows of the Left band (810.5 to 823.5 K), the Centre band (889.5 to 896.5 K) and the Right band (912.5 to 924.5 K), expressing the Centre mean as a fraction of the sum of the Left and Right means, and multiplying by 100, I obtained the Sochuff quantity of 52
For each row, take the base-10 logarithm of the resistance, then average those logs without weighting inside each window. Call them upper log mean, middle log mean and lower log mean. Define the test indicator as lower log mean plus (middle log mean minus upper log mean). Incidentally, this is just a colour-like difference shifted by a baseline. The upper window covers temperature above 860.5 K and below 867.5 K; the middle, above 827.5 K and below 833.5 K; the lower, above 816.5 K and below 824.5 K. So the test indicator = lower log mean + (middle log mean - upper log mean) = 1.45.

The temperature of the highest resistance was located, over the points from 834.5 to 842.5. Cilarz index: 839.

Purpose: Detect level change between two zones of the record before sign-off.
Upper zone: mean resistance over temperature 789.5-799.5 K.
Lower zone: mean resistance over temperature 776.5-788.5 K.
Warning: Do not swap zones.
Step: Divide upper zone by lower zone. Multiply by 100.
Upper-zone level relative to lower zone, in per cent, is 84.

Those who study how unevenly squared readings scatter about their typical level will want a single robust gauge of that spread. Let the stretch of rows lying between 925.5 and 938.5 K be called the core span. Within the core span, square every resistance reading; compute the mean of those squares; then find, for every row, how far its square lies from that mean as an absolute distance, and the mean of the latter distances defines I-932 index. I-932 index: 401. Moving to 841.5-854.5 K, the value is 77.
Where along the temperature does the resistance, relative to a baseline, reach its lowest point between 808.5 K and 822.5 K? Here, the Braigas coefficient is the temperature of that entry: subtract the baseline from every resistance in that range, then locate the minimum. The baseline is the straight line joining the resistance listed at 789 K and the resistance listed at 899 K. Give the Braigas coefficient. 817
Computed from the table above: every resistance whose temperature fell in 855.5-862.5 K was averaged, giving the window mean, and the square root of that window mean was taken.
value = 6.25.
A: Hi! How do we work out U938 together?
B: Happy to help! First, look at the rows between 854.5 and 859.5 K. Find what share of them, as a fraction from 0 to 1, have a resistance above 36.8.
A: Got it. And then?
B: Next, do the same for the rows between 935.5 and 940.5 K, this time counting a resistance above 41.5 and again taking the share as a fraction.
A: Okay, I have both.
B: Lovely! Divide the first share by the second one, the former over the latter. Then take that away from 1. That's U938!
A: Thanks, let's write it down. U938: -0.67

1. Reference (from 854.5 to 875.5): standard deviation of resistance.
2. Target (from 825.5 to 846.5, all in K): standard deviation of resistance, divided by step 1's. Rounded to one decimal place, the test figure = 1.6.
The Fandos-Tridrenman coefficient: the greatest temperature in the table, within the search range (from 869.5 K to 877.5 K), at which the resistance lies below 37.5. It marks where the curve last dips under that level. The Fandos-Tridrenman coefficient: 872 K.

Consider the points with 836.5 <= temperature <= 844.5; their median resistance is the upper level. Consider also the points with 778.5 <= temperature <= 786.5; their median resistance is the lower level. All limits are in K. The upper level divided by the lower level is 0.82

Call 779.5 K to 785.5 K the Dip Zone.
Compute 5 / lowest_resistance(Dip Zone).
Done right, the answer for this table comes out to 0.12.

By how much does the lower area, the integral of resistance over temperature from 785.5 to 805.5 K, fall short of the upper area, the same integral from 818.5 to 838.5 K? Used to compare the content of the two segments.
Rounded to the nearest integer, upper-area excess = -83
